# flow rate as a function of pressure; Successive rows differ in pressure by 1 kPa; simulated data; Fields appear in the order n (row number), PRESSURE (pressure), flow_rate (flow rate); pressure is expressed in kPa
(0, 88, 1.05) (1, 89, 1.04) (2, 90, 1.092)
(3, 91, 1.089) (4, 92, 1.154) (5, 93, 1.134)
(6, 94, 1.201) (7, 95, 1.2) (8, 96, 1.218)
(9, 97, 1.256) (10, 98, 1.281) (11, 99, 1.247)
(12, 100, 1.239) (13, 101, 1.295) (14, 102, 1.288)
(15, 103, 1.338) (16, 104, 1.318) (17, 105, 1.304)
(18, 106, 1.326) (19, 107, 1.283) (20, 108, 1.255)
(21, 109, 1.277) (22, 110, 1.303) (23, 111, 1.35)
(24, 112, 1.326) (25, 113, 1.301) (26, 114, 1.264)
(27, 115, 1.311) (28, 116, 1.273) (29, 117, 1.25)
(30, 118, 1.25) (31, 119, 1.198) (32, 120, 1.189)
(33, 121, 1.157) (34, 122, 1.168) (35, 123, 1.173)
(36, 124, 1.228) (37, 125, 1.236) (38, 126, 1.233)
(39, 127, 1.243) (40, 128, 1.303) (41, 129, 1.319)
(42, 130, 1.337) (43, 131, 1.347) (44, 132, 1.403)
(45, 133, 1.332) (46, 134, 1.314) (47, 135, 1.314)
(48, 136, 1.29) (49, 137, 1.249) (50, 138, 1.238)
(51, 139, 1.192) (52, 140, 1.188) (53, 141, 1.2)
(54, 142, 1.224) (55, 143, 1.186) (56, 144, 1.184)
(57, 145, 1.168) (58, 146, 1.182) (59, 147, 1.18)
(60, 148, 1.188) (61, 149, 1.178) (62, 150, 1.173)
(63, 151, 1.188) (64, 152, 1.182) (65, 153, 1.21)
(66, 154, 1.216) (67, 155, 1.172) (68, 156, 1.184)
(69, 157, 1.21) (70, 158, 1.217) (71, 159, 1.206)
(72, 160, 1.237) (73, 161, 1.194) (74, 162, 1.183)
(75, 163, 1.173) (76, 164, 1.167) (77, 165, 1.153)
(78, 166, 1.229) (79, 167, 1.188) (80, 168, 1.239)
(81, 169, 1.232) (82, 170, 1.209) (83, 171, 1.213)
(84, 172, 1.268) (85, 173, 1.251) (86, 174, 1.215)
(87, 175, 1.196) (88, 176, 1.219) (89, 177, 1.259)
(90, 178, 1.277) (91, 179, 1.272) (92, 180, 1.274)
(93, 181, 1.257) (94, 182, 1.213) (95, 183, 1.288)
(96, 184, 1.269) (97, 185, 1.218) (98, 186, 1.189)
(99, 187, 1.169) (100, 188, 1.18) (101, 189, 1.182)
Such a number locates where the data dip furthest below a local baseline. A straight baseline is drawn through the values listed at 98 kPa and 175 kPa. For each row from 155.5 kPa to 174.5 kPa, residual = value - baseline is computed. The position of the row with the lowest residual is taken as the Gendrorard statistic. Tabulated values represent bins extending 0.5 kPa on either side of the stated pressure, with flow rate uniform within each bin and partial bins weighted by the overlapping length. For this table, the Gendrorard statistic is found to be 165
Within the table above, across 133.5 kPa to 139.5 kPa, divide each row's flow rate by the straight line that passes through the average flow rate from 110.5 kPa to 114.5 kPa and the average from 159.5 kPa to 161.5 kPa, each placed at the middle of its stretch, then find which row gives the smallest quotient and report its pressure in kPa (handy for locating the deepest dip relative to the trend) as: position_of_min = 139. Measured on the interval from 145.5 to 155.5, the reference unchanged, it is 150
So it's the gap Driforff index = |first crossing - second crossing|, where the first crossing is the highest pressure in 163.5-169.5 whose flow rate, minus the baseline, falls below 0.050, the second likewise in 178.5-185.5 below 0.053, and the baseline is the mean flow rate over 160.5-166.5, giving 16 kPa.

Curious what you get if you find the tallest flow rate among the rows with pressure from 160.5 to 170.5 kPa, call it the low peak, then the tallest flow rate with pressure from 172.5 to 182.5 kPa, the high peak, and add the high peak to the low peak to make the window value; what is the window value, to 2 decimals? 2.52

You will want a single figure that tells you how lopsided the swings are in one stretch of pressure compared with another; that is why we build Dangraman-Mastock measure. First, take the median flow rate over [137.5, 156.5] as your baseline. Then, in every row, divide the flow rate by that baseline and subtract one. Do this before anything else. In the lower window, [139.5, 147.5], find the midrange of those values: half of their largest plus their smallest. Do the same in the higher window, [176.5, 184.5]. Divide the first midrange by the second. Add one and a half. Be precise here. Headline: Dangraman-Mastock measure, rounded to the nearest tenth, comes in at 1.7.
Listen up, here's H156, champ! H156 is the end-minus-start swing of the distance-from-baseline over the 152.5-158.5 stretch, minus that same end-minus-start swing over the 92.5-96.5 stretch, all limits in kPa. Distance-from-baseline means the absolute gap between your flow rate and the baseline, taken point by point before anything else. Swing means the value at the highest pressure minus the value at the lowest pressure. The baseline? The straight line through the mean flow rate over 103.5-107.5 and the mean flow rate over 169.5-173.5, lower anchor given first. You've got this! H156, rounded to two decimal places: 0.07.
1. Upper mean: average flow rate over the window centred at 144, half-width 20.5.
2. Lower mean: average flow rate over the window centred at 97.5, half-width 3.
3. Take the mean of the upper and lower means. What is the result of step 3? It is 1.23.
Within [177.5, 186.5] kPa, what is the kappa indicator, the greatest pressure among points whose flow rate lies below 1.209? 186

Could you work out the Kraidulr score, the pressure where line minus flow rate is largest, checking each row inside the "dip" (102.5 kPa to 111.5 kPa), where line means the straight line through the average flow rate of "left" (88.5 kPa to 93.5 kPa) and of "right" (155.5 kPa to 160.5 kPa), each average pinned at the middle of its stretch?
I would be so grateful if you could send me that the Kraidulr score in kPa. 108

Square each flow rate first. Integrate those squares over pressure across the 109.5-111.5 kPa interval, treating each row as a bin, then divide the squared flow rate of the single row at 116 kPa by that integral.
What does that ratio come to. 0.46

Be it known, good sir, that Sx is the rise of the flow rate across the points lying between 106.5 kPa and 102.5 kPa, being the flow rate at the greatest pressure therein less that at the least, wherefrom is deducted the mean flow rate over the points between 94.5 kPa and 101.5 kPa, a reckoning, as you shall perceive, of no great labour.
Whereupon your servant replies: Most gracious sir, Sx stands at -1.26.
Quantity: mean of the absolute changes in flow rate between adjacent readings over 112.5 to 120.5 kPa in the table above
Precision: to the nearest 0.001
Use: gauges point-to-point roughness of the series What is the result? 0.029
